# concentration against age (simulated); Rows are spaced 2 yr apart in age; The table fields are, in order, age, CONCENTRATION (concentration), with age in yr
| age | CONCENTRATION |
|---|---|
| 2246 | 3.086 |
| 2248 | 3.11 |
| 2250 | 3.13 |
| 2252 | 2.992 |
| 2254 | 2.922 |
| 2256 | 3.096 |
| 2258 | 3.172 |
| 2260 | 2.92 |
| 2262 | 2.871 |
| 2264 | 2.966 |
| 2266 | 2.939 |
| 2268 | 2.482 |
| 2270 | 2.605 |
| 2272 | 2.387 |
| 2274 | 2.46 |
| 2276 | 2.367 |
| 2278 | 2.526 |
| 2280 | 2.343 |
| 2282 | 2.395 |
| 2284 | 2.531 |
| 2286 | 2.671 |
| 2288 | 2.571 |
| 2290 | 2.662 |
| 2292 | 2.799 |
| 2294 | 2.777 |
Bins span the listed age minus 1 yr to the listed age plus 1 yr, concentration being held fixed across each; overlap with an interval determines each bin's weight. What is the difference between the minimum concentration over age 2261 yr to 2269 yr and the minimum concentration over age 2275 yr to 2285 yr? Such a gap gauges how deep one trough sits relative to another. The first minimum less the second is 0.14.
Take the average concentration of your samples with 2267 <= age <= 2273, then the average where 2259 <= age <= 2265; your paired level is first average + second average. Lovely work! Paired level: 5.41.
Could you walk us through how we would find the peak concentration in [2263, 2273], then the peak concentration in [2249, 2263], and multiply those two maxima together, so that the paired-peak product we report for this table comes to 9.4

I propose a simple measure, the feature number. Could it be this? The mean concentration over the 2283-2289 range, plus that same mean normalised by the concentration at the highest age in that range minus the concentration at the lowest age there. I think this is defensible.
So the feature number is 67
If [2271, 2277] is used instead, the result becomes -118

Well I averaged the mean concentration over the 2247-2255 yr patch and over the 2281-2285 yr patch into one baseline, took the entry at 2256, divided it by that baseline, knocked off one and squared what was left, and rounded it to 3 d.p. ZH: 0.016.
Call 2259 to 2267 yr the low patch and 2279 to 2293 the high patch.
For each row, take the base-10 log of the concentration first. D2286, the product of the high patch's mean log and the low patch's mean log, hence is 0.190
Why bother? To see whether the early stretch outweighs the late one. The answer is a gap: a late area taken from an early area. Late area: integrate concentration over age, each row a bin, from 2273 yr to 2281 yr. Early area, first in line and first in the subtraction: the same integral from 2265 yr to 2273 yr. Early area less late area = 1.4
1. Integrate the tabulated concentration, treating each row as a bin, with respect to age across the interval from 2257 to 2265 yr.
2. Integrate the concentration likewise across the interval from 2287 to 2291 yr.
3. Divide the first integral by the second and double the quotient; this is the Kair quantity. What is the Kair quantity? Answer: 5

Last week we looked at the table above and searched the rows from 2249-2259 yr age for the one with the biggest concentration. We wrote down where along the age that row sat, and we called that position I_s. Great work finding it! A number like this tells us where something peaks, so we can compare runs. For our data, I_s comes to 2258 yr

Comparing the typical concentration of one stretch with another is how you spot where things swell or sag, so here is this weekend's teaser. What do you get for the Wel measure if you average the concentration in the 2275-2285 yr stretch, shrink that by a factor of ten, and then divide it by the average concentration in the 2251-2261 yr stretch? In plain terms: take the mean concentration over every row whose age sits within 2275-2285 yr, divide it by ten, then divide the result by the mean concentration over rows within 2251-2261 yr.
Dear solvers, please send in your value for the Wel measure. 0.081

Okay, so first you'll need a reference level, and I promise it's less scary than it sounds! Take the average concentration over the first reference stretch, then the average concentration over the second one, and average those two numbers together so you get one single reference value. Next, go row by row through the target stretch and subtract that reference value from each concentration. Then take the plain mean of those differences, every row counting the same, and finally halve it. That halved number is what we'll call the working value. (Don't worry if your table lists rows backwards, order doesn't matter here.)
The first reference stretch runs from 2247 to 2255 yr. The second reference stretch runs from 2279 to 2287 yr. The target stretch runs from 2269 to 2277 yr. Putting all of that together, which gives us -0.15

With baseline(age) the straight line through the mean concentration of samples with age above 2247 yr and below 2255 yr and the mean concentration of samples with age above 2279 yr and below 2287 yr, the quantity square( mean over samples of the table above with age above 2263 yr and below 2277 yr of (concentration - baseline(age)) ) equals 0.012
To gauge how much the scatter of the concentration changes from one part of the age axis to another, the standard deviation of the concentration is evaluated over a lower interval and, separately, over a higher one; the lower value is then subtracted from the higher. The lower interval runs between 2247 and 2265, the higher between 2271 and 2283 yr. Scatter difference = -0.04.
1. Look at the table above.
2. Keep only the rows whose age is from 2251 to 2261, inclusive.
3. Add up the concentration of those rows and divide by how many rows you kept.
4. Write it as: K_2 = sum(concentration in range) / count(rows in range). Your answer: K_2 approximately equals 3.02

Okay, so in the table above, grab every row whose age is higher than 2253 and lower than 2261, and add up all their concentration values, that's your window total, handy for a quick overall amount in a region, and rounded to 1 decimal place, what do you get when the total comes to 12.1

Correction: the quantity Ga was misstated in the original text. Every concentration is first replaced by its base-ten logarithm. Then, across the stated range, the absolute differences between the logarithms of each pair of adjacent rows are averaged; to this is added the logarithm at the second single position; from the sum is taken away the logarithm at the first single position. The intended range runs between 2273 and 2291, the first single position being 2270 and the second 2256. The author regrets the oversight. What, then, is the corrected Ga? 0.10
